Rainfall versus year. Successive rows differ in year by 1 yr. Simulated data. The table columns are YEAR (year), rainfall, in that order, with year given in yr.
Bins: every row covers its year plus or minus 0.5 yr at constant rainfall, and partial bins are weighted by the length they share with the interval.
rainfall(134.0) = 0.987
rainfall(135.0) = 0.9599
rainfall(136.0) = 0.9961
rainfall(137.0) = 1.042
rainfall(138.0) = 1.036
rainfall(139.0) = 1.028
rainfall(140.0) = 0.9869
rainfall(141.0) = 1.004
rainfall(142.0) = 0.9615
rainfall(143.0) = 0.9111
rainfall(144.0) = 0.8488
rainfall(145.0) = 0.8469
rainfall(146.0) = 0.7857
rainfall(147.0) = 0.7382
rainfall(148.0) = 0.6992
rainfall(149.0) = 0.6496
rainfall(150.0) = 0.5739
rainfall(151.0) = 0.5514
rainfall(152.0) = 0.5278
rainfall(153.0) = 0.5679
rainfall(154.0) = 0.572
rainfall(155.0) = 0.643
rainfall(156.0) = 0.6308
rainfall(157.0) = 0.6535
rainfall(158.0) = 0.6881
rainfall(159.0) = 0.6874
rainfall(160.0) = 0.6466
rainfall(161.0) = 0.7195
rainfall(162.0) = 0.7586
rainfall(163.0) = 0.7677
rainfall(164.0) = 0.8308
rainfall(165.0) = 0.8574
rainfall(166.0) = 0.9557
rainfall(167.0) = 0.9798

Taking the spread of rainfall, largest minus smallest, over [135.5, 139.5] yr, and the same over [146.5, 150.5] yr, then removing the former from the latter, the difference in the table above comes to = 0.12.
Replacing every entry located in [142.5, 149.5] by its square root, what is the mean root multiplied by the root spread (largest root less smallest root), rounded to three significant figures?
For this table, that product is 0.131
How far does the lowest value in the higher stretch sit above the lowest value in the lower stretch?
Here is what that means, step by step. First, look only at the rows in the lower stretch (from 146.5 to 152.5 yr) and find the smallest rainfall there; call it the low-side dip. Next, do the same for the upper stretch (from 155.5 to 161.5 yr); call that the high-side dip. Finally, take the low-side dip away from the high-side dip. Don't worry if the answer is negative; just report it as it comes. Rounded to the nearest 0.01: 0.10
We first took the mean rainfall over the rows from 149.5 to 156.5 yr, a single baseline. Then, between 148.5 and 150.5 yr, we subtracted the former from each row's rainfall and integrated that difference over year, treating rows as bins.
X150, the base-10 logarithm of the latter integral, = -1.21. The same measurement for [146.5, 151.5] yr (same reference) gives -0.51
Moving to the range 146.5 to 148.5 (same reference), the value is -0.56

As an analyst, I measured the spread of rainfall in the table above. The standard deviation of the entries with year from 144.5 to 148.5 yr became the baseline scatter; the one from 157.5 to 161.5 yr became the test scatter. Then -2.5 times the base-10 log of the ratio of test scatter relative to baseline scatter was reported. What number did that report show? 0.82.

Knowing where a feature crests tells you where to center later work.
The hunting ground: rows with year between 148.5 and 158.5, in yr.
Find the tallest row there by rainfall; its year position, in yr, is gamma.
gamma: 158.0 yr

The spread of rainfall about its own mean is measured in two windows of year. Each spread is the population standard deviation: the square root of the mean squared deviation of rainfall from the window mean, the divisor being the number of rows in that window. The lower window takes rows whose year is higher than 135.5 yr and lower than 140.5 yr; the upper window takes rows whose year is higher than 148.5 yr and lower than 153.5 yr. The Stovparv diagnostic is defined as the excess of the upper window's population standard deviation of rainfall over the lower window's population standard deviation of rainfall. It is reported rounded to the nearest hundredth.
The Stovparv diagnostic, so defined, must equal 0.02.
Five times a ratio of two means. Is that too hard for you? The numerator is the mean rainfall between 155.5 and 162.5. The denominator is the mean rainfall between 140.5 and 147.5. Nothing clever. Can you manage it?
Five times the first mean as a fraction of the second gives 3.9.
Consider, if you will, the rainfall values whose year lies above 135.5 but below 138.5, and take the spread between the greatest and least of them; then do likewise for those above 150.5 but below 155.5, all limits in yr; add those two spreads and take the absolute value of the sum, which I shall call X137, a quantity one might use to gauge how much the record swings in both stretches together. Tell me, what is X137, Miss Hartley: 0.16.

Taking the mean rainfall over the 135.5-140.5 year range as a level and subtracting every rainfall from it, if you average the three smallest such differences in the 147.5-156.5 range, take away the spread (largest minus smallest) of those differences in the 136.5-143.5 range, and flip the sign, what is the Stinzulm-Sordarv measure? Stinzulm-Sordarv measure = -0.22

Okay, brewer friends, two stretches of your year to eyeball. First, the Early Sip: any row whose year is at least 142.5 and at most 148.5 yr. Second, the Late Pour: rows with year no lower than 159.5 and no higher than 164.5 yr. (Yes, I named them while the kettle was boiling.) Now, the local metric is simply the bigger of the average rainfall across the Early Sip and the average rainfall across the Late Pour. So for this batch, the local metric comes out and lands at 0.80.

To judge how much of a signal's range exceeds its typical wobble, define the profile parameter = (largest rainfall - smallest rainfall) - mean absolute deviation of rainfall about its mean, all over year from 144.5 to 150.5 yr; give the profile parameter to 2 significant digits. 0.20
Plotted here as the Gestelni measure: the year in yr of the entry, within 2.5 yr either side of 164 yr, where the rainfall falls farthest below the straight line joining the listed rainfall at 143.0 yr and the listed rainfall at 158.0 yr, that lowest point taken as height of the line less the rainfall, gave 162.0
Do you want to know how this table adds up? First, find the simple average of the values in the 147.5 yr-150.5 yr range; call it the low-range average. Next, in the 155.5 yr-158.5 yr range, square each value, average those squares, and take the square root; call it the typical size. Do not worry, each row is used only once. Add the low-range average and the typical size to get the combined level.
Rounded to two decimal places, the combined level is 1.30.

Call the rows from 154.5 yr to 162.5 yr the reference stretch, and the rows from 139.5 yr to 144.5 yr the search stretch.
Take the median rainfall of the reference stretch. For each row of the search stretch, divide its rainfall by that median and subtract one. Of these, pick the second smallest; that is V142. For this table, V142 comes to 0.36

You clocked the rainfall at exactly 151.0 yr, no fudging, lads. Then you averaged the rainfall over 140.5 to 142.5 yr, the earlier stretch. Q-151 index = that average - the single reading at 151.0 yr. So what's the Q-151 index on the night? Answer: 0.43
